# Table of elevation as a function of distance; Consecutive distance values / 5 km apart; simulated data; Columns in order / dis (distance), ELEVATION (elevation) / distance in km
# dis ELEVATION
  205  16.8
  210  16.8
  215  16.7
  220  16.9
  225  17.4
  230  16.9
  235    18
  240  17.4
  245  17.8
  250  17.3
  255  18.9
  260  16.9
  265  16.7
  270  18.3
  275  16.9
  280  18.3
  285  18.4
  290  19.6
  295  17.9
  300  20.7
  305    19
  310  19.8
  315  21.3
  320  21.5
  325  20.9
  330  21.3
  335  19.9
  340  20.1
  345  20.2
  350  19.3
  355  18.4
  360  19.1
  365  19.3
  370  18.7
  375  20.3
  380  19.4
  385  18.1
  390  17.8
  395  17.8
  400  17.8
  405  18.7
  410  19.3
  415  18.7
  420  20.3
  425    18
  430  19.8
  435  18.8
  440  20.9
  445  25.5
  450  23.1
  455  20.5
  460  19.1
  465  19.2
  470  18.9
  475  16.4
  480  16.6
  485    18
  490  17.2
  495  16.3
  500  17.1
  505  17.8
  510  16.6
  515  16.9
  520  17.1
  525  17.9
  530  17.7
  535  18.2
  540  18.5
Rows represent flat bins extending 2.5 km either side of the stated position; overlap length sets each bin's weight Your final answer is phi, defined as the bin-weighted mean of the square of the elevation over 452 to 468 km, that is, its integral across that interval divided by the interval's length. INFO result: 388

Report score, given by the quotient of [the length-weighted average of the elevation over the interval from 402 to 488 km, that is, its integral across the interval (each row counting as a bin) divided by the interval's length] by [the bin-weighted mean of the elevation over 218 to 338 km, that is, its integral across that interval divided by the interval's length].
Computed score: 1.04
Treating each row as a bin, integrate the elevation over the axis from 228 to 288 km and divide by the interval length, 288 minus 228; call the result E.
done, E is 17.7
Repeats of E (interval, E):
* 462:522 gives 17.4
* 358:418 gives 18.8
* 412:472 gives 20.2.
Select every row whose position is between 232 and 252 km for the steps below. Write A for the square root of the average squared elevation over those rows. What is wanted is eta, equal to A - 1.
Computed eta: 16.6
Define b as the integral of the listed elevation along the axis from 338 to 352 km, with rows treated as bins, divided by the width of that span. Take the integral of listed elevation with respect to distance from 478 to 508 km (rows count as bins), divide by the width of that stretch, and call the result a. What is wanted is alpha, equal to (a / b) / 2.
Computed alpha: 0.432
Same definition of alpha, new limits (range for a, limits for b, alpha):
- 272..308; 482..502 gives 0.545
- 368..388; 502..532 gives 0.551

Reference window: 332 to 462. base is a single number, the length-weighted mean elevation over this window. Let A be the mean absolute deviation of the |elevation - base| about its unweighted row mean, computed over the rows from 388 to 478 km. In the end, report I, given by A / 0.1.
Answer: 10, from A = 1.00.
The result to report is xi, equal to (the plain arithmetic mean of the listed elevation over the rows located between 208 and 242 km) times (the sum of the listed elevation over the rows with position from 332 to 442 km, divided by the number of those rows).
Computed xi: 328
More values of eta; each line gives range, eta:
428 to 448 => 20.4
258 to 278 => 16.2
